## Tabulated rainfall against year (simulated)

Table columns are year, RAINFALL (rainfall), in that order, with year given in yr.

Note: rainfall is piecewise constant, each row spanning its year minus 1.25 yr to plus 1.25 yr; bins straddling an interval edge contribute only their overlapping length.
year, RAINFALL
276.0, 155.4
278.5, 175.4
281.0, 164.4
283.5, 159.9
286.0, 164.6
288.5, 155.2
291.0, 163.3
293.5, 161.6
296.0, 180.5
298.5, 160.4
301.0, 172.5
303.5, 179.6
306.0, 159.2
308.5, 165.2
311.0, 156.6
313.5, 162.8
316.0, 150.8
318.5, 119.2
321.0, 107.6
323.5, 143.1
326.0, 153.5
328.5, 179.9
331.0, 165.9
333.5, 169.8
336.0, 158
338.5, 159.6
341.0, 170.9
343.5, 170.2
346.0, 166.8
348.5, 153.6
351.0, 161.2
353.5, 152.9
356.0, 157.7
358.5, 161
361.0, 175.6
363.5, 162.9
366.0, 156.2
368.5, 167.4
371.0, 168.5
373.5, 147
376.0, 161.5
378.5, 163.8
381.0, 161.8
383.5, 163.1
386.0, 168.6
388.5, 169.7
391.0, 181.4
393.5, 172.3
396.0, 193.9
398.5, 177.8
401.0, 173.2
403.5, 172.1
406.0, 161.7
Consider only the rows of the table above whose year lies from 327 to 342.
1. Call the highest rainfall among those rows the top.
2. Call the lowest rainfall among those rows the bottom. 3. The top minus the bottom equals 22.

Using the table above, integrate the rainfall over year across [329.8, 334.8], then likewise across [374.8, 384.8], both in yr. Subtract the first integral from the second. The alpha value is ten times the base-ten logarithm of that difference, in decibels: 29.0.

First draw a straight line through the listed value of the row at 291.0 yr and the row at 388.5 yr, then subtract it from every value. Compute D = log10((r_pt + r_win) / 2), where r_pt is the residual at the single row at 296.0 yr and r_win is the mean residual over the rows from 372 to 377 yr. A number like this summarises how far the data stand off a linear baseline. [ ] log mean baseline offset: 0.1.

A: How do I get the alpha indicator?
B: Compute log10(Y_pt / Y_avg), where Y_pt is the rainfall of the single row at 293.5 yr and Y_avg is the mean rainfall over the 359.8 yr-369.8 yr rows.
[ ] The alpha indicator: -0.010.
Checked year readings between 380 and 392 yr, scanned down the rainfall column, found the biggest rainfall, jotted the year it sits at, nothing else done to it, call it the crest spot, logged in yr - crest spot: 391.0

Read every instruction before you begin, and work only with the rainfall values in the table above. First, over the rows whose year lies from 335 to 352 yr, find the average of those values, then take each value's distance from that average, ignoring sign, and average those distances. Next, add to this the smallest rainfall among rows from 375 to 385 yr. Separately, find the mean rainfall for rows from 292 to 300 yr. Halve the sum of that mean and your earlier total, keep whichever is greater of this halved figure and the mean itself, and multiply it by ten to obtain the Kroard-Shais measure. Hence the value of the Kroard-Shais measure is 1675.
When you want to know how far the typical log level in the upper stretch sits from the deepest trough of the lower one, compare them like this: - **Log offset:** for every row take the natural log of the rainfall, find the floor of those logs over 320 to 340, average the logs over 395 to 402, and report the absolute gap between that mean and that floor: 0.52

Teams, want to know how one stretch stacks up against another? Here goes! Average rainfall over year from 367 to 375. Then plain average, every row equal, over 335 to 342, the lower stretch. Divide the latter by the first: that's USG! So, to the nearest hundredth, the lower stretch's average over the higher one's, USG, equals 1.01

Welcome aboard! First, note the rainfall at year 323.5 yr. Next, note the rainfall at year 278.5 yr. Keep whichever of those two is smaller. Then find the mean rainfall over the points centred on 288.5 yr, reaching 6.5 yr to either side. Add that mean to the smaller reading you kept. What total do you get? 304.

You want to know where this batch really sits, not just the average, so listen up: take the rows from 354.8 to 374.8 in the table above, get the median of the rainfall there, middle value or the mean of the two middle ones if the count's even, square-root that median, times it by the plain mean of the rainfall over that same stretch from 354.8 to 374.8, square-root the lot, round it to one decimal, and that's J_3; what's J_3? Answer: 45.4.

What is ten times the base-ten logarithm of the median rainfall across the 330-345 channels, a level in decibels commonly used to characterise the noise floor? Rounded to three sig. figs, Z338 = 22.2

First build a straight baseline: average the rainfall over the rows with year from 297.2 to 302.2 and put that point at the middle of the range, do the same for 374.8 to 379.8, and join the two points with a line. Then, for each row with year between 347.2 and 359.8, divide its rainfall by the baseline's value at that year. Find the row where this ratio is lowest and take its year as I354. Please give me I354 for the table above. 353.5 yr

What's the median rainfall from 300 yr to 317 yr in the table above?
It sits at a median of 163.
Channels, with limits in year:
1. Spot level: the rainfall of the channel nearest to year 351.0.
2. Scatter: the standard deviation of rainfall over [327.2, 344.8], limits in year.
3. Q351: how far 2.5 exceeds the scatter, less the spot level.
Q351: -166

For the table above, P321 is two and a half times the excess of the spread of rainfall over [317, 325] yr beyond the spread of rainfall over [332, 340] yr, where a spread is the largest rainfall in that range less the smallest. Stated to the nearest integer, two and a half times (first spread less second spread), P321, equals 59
